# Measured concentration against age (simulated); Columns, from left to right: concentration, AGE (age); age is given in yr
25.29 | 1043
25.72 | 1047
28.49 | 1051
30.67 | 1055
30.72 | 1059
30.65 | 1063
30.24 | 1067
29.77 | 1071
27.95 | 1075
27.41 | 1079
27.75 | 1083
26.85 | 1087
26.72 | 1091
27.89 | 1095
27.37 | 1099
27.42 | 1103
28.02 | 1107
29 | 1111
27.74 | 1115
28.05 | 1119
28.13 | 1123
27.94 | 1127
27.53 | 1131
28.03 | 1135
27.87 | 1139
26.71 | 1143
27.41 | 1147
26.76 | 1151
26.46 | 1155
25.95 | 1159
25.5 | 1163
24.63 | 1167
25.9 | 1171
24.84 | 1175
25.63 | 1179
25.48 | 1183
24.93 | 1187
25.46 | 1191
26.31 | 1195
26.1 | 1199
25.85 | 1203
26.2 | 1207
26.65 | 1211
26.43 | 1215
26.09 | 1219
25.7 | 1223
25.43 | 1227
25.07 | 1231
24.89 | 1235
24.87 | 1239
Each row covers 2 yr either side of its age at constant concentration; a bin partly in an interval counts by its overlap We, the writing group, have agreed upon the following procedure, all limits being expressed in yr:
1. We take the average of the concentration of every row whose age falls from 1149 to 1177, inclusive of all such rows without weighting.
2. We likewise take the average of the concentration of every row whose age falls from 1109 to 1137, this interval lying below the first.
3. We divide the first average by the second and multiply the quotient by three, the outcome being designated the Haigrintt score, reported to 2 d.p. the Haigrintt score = 2.75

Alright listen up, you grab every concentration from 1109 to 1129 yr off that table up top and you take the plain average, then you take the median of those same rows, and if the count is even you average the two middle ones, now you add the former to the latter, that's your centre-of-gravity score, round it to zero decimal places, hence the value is 56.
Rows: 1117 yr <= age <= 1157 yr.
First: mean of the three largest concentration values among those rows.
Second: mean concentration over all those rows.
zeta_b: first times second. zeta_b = 772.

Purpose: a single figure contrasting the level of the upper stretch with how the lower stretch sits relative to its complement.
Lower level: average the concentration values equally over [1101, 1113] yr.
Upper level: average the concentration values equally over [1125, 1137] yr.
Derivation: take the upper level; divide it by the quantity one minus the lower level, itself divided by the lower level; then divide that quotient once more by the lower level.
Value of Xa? -1.03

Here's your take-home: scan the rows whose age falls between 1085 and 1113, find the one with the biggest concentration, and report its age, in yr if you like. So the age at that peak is 1111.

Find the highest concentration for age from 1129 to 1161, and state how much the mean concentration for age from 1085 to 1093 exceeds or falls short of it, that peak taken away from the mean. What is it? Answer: -1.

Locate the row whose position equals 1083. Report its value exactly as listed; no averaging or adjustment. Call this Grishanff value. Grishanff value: 27.75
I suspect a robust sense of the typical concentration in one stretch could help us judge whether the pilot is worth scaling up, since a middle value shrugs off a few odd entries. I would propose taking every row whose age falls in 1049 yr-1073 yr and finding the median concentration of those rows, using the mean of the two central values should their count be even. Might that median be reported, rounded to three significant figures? 30.4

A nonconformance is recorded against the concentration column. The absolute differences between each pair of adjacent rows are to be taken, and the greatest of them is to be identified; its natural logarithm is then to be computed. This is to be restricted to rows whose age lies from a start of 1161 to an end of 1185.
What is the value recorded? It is 0.24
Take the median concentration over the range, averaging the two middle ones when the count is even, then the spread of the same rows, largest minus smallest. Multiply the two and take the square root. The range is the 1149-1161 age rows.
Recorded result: 4.6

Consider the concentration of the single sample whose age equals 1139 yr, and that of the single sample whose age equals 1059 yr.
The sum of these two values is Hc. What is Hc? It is 58.6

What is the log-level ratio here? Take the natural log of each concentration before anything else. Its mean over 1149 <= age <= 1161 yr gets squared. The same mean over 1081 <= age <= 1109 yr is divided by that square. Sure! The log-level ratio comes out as 0.309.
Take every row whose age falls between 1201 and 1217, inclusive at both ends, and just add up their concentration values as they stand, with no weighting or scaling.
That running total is 105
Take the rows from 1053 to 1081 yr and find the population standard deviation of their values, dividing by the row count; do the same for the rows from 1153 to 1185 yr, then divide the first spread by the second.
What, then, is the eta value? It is 2.3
